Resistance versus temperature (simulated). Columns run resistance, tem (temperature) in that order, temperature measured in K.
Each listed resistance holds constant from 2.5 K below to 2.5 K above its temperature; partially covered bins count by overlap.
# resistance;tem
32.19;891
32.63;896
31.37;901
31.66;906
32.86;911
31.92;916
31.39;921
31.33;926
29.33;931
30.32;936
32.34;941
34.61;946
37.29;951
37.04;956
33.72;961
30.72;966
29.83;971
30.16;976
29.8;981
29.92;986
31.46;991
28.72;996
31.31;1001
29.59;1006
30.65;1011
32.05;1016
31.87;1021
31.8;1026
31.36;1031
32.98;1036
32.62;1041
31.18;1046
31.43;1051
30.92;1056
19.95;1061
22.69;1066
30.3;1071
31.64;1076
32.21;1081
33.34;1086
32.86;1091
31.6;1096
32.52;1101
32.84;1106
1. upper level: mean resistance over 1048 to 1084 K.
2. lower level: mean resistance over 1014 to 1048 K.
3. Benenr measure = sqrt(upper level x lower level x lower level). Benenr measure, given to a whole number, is 171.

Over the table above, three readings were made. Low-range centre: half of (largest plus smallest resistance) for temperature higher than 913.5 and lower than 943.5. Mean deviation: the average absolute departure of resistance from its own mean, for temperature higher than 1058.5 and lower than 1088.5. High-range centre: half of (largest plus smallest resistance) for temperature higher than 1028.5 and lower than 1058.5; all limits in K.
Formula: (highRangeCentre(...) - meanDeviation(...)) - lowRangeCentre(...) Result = -3.6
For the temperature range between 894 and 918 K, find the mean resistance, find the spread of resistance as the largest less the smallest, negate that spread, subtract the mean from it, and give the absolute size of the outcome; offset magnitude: 33.6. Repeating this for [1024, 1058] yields 33.8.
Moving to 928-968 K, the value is 41.1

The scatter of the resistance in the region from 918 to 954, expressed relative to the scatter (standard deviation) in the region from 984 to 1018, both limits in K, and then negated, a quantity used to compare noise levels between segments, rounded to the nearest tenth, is -2.3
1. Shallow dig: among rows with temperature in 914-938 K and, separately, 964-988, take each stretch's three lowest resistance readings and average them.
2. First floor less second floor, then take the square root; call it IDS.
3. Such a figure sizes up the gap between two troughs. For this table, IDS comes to 0.7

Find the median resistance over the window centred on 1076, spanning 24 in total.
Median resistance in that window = 31.6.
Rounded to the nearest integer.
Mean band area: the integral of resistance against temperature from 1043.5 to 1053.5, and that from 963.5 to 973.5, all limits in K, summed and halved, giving 308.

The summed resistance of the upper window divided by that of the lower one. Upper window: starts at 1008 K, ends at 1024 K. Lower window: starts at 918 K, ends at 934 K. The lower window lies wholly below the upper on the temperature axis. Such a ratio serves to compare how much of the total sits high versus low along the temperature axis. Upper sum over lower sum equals 1.03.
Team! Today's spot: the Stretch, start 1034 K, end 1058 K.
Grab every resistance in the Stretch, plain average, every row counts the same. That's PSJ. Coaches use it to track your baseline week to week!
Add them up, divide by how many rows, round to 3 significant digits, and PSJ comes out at 31.8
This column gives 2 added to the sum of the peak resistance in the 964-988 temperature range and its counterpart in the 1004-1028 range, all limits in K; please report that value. 64.8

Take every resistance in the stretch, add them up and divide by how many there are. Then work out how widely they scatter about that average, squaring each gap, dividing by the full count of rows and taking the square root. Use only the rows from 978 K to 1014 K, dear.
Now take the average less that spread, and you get 29.3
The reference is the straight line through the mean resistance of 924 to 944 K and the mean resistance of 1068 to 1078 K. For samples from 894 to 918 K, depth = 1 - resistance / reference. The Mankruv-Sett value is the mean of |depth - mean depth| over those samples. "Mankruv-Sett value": 0.017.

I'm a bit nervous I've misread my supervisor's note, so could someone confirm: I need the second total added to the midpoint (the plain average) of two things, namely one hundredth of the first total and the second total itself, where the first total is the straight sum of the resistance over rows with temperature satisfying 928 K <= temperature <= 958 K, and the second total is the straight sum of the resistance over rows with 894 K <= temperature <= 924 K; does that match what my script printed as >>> 289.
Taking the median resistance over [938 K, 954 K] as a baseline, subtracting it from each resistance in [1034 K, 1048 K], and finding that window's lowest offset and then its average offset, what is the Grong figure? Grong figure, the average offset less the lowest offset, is 1.1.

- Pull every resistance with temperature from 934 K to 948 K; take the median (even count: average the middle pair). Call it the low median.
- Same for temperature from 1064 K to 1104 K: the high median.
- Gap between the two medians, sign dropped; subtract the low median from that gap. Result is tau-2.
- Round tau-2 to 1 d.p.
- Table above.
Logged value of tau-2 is -31.9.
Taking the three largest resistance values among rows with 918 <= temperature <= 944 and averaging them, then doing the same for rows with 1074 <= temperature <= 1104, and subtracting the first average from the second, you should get 1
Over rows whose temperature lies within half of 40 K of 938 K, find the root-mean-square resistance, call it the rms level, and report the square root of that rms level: 5.75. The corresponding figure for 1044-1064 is 5.37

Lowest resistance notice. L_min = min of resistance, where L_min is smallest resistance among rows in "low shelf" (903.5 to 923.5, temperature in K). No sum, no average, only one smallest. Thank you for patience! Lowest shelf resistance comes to 31.39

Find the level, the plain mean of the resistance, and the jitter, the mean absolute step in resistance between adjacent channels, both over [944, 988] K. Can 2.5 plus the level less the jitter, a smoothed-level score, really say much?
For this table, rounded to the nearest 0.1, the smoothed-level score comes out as 33.7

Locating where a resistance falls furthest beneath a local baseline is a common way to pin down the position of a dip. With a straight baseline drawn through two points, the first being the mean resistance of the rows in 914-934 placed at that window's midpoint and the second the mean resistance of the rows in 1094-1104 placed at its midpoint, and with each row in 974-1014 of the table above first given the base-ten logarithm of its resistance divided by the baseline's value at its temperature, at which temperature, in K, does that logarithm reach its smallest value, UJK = 996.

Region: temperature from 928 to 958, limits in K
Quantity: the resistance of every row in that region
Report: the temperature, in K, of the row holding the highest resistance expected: 951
